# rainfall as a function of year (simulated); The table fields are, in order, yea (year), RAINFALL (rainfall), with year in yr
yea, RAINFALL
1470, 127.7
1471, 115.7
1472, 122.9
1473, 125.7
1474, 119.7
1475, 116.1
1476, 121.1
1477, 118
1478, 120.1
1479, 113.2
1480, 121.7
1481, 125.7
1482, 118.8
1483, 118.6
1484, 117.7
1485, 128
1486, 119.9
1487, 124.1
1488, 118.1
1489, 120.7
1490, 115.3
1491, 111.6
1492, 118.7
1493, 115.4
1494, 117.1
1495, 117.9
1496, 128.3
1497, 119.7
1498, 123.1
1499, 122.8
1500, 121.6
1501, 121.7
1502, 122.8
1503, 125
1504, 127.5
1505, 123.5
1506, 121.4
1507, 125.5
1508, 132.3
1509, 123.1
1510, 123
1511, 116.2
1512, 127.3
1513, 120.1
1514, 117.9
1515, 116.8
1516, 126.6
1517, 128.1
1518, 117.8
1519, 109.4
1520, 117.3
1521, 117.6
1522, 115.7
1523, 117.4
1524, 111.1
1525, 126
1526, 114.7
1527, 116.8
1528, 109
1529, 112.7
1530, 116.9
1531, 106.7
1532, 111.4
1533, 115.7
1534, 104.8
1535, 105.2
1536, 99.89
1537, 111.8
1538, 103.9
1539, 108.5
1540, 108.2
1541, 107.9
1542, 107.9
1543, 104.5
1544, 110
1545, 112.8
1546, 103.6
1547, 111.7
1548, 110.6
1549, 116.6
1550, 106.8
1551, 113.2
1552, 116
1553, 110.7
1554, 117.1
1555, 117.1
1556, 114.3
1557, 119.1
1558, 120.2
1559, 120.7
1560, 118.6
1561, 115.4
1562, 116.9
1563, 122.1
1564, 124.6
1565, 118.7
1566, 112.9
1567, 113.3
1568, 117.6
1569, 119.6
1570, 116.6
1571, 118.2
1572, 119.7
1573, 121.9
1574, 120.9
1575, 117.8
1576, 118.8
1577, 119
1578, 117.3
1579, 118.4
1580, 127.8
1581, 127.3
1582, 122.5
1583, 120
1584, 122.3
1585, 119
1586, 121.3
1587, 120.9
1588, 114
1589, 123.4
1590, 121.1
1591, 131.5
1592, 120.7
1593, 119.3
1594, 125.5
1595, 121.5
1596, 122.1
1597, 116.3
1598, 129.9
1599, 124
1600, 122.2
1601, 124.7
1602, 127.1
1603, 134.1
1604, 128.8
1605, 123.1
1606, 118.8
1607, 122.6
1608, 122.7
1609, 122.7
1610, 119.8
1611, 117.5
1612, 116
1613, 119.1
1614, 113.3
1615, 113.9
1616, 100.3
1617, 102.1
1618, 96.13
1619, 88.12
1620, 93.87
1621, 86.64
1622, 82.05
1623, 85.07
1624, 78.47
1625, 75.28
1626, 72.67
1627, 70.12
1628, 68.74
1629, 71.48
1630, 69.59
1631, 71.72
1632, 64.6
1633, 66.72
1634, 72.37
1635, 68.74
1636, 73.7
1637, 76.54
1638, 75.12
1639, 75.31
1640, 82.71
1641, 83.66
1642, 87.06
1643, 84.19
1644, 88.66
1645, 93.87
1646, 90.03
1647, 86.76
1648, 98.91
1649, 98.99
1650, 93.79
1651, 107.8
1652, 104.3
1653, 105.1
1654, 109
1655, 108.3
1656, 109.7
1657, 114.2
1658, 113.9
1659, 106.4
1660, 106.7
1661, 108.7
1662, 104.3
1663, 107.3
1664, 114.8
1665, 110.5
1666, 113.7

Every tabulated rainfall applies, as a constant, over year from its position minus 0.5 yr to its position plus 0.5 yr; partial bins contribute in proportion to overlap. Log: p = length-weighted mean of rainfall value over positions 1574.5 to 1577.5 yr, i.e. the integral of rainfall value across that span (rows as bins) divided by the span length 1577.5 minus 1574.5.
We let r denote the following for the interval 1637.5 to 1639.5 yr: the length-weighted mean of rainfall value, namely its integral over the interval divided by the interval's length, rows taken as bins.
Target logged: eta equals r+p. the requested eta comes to 194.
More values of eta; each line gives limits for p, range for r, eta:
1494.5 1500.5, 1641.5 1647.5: 211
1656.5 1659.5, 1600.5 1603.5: 240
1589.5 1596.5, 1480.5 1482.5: 245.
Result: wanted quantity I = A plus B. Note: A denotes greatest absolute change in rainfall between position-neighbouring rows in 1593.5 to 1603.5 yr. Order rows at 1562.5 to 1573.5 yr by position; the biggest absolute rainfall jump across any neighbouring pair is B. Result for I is 19.5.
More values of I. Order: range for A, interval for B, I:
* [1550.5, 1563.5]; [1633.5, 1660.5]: 20.4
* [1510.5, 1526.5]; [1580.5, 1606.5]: 28.5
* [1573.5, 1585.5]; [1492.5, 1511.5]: 19.8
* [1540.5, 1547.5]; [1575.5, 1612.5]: 22.8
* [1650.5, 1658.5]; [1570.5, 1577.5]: 7.6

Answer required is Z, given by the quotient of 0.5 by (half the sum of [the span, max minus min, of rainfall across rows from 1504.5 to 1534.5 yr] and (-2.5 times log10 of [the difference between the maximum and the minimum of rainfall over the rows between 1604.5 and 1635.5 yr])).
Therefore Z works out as 0.043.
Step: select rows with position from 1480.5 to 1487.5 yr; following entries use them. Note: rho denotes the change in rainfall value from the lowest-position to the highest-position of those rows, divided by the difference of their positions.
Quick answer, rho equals 0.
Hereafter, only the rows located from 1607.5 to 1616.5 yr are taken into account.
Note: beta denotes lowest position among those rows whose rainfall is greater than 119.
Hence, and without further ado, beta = 1608 yr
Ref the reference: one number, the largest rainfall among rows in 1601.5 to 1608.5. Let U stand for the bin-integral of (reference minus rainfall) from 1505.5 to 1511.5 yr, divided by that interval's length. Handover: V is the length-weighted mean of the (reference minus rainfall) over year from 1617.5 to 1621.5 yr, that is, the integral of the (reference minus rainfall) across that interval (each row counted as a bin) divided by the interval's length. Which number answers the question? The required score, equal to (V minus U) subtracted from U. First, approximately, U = 11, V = 43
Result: -22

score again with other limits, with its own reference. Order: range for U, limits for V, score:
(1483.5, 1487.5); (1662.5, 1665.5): 0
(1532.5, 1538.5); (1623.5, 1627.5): -6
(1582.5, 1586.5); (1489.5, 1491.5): 6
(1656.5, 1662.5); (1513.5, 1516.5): 36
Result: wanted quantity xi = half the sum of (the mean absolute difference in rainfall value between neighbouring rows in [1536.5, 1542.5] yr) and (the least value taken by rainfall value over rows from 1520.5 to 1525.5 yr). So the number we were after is 56.9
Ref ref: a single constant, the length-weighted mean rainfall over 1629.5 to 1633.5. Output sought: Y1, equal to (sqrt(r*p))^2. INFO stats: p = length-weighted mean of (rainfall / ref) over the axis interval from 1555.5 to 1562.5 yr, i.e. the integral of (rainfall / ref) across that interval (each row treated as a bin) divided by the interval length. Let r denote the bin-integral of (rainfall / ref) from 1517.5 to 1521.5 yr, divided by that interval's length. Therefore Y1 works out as 2.93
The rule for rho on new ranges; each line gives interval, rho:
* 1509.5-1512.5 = 2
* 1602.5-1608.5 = -2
